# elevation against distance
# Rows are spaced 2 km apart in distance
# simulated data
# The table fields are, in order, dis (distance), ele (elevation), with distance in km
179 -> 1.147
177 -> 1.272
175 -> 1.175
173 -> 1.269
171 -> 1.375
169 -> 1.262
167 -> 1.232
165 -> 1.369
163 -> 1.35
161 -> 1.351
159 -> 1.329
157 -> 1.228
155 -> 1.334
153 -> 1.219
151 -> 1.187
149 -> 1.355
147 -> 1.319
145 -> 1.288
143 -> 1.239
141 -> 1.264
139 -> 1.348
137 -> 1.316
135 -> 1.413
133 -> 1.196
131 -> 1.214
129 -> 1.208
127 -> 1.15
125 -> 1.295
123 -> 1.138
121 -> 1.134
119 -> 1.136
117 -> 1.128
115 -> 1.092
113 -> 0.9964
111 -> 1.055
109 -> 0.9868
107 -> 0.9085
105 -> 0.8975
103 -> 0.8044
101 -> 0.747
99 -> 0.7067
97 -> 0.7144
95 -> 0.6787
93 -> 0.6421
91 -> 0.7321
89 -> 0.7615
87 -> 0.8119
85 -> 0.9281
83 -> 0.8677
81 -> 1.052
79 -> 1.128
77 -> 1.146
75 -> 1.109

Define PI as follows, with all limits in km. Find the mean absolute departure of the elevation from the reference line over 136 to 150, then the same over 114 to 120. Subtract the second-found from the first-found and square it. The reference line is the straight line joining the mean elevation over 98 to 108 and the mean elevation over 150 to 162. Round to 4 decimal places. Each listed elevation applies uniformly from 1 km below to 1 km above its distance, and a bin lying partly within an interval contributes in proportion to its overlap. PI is 0.0017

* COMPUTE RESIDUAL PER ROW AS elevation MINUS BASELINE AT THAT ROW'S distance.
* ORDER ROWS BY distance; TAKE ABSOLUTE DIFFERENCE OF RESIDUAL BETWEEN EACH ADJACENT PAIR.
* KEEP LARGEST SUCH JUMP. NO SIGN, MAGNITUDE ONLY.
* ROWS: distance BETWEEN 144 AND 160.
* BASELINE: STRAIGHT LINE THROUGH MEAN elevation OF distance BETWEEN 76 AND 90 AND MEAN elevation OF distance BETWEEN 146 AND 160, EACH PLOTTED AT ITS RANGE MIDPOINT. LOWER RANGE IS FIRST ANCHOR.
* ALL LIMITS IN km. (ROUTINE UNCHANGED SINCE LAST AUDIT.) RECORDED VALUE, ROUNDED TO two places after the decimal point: 0.18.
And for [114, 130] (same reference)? 0.15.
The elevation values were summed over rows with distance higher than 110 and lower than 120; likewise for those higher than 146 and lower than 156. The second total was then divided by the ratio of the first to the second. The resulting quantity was 7.6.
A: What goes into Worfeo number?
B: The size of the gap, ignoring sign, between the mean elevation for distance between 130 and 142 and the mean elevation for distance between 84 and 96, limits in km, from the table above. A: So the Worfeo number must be 0.53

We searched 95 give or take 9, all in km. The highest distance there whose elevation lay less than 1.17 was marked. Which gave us 103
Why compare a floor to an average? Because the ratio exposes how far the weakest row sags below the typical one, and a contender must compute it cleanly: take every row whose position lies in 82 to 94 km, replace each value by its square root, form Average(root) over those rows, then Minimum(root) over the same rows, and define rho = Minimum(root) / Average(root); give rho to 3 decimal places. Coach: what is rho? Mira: 0.903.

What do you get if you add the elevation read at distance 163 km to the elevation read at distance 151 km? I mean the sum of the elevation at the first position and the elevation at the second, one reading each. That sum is 2.54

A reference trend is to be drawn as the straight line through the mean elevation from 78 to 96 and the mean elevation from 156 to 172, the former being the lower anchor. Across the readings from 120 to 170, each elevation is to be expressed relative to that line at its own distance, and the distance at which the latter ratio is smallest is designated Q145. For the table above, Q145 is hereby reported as 167 km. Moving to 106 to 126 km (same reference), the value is 107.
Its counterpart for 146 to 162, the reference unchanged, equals 151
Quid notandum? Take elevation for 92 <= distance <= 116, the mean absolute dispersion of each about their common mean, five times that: 0.68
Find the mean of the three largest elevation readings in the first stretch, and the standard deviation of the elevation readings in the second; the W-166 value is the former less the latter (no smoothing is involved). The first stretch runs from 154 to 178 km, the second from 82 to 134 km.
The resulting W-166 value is 1.17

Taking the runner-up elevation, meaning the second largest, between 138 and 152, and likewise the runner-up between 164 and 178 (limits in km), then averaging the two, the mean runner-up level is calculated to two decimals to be 1.36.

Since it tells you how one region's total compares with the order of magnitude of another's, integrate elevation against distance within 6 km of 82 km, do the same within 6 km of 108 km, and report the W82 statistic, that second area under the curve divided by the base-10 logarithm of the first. 10.5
